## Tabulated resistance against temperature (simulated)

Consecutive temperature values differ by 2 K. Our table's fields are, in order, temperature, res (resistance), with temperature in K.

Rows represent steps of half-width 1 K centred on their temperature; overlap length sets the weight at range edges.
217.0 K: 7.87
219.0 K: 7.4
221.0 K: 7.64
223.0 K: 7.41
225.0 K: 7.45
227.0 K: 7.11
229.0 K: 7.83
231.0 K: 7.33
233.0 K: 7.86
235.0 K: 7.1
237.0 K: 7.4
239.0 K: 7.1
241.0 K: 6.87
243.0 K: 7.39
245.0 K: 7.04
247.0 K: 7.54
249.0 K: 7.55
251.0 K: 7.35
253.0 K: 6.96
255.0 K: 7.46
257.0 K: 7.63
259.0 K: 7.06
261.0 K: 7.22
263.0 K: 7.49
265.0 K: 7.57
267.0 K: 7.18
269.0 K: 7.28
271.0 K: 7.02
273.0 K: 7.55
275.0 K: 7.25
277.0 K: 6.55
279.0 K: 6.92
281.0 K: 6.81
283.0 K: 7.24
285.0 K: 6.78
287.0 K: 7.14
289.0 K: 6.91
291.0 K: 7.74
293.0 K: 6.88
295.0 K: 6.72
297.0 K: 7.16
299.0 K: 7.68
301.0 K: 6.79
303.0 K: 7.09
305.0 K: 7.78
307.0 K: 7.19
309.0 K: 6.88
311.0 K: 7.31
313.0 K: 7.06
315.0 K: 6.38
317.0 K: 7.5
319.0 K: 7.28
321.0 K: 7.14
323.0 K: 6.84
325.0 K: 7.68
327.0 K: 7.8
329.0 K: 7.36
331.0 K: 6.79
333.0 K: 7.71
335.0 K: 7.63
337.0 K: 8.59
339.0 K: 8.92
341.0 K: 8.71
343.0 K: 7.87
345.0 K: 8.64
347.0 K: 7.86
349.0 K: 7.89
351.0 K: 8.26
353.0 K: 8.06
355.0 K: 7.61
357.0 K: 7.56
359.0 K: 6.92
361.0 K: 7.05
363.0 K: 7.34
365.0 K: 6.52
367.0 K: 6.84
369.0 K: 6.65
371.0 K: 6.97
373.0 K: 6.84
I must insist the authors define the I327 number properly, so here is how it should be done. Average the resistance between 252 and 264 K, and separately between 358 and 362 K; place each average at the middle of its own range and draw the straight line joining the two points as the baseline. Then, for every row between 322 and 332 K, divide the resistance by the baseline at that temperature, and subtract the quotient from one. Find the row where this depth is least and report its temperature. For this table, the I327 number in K 327.0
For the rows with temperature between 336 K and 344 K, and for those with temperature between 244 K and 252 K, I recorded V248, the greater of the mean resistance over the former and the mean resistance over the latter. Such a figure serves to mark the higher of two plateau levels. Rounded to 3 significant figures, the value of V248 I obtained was 8.52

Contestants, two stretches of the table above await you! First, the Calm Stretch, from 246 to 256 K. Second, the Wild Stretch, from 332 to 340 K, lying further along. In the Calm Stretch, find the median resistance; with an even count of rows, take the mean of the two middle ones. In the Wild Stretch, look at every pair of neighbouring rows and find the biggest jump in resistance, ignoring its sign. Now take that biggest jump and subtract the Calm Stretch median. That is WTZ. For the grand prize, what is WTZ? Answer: -6.50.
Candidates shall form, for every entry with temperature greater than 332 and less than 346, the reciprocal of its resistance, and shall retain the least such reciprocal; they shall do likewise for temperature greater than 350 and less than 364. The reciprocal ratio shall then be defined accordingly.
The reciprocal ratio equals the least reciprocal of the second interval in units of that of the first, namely 1.08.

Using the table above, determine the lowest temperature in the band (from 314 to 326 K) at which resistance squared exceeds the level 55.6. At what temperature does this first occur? 317.0 K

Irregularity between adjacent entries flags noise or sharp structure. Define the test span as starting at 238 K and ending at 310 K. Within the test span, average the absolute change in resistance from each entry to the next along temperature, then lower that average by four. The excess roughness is -3.61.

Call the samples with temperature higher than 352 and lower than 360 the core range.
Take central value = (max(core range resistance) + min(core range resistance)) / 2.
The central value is 7.49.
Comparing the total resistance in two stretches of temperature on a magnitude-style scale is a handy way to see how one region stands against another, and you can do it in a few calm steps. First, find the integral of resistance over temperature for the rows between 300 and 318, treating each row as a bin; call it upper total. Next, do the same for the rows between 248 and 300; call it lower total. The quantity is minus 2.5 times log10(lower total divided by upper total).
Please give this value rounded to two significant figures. -1.2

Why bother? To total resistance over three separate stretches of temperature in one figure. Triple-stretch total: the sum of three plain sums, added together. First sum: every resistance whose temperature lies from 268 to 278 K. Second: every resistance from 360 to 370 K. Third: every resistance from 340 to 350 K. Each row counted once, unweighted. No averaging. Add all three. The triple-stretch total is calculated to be 111.0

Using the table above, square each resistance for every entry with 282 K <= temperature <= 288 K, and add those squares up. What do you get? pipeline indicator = 149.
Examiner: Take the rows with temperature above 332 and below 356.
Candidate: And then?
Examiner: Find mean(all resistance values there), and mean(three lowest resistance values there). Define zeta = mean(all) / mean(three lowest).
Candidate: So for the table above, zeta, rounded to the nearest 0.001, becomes 1.065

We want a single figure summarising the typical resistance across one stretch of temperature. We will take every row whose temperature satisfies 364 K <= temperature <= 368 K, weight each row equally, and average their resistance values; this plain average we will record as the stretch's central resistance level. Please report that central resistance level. 6.7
